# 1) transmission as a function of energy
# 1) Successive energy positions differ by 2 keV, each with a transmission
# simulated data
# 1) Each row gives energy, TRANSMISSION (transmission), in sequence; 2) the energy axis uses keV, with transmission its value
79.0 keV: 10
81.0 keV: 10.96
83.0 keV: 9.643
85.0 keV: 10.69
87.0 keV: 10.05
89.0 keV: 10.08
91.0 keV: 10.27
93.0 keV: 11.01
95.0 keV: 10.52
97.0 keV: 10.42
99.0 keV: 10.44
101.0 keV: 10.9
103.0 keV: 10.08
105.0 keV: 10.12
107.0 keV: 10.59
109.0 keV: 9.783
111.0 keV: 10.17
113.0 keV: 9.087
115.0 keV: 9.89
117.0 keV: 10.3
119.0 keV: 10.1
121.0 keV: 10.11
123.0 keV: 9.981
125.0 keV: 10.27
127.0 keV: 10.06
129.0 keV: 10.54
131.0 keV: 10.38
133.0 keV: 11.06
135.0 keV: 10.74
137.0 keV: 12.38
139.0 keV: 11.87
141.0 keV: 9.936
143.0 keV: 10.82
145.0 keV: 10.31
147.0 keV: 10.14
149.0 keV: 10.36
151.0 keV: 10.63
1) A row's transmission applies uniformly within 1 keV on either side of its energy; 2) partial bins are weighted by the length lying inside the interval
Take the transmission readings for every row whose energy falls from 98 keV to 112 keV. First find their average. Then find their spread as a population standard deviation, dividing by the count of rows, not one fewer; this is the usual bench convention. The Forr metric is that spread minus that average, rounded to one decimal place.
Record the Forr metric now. -10.0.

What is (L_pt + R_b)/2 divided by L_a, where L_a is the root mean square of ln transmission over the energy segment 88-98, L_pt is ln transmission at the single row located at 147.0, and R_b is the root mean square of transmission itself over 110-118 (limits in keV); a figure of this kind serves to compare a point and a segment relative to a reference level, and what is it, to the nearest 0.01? 2.60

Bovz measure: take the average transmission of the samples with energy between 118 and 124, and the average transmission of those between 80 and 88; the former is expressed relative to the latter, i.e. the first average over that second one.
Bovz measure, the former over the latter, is 0.97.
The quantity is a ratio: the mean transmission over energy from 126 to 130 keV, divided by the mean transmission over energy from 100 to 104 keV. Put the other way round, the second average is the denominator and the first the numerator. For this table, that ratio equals 0.98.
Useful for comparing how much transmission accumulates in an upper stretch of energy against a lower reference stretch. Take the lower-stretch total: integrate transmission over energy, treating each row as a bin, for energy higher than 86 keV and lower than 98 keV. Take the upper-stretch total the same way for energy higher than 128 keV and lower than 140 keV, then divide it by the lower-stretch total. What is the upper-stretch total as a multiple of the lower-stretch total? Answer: 1.07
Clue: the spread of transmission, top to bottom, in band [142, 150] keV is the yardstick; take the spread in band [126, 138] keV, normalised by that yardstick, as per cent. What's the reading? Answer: 341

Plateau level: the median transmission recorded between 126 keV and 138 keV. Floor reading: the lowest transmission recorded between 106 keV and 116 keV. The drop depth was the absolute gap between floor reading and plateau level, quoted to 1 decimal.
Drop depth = 1.6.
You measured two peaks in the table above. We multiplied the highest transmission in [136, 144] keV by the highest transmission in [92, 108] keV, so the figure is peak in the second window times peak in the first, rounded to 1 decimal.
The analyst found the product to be 136.3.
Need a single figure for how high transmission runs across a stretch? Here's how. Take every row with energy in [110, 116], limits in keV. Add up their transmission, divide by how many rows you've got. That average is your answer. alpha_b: 9.7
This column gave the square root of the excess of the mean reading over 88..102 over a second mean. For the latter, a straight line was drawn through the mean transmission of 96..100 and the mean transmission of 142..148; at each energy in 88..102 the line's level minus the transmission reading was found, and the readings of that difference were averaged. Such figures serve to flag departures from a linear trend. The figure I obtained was 3.26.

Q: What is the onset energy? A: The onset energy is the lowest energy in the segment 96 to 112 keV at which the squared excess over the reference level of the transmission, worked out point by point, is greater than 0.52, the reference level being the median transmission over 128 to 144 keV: 109.0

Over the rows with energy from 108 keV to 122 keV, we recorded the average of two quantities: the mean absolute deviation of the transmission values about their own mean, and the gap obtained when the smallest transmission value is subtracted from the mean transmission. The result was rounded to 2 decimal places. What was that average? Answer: 0.56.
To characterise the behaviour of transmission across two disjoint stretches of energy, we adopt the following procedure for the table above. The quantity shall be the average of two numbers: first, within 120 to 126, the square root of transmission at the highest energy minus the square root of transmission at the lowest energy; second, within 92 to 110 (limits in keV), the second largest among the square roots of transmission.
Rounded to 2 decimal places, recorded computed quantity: 1.66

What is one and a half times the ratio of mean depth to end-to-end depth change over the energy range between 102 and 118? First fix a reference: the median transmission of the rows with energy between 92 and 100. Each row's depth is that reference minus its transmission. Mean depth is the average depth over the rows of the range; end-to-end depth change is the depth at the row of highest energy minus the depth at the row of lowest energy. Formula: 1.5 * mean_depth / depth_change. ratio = -3.3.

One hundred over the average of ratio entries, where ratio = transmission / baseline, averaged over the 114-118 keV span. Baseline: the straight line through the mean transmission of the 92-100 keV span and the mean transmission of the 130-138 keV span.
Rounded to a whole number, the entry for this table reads 108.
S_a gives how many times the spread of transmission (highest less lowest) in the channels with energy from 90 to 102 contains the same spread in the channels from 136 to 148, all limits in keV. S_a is 0.3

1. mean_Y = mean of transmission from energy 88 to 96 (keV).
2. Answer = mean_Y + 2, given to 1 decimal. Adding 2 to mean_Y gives 12.5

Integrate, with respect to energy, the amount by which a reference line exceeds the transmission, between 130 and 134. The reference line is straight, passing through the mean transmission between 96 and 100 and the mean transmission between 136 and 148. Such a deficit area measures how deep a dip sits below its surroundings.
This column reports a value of 0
